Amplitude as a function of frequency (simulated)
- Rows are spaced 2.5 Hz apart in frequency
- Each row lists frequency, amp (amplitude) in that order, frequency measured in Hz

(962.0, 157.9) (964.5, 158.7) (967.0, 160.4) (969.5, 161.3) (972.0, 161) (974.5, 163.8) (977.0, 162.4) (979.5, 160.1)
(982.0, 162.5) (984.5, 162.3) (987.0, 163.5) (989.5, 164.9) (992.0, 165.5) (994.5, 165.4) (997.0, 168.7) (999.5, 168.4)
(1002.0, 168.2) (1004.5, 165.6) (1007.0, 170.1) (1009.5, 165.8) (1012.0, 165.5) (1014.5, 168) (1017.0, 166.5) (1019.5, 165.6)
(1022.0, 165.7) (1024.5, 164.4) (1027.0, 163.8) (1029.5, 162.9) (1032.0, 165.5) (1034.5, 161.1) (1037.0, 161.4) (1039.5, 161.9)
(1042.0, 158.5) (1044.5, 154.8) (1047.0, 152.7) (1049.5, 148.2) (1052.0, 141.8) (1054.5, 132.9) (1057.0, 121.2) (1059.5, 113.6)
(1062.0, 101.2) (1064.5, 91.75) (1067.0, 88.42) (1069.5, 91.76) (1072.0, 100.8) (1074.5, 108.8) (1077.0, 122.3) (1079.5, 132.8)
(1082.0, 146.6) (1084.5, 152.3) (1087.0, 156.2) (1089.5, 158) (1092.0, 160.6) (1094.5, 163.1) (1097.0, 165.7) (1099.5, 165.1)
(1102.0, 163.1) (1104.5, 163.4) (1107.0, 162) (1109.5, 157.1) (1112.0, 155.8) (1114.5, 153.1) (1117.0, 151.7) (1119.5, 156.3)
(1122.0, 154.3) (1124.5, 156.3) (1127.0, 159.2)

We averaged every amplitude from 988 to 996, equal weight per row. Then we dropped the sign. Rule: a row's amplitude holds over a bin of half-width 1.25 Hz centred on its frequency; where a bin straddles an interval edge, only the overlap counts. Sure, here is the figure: 165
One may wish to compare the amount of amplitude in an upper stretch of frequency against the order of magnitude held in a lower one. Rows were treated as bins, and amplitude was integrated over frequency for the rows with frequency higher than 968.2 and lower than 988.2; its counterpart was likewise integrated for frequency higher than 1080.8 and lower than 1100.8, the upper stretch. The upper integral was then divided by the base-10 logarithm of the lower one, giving 903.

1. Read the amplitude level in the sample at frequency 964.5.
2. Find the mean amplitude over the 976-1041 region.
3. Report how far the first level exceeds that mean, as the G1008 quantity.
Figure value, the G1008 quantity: -6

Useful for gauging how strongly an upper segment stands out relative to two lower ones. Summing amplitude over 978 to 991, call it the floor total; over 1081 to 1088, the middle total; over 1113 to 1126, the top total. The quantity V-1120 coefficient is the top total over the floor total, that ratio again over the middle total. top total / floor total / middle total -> 0.0021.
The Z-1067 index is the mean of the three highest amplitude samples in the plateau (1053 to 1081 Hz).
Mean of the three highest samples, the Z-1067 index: 129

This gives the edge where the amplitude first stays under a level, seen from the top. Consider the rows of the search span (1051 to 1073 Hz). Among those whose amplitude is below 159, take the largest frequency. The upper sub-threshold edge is 1072.0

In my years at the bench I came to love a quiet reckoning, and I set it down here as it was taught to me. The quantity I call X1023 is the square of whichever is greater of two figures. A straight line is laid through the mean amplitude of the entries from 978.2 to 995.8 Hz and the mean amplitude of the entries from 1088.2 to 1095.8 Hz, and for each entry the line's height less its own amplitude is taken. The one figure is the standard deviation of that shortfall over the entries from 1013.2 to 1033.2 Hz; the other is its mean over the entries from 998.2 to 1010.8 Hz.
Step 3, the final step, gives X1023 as 2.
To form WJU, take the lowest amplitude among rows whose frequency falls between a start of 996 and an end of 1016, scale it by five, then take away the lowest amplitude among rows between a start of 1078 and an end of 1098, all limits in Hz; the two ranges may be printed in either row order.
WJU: 695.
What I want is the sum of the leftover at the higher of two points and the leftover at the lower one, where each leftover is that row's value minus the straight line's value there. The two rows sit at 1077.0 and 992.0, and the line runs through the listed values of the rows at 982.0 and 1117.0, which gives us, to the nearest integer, -29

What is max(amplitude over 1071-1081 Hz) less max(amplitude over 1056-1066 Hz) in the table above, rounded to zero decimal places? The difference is 12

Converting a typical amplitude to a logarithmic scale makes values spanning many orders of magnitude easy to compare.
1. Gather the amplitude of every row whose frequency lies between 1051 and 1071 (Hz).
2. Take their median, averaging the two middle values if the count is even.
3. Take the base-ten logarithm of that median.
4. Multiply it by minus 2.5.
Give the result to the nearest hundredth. -5.08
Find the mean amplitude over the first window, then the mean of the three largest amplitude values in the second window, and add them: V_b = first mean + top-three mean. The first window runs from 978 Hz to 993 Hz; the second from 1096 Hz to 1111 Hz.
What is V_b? 328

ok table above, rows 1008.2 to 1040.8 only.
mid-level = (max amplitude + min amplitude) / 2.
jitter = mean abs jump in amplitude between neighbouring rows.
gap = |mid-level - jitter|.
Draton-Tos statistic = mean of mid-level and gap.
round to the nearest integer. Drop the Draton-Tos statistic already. 164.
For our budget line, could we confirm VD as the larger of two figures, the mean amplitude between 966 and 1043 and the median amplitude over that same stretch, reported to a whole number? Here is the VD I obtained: 164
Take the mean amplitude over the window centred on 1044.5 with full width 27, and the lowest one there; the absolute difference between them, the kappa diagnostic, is 30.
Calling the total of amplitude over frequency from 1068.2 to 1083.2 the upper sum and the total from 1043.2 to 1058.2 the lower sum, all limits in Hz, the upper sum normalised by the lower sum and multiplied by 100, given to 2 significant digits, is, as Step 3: 83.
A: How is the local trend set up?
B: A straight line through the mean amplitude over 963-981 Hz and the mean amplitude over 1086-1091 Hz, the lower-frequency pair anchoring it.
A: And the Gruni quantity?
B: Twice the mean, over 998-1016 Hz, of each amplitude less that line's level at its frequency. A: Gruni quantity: 15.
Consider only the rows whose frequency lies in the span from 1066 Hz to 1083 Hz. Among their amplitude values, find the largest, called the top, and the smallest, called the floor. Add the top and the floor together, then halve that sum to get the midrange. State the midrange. 118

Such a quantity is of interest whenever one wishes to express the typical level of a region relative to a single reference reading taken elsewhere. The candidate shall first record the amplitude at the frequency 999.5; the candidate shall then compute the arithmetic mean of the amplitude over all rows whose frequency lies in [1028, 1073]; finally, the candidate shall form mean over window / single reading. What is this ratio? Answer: 0.80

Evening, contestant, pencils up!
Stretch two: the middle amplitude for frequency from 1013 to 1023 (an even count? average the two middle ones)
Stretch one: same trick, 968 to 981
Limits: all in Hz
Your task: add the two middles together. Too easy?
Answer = 327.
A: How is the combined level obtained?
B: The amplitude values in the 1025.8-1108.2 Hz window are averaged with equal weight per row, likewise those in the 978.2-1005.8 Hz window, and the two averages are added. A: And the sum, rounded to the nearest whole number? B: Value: 307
